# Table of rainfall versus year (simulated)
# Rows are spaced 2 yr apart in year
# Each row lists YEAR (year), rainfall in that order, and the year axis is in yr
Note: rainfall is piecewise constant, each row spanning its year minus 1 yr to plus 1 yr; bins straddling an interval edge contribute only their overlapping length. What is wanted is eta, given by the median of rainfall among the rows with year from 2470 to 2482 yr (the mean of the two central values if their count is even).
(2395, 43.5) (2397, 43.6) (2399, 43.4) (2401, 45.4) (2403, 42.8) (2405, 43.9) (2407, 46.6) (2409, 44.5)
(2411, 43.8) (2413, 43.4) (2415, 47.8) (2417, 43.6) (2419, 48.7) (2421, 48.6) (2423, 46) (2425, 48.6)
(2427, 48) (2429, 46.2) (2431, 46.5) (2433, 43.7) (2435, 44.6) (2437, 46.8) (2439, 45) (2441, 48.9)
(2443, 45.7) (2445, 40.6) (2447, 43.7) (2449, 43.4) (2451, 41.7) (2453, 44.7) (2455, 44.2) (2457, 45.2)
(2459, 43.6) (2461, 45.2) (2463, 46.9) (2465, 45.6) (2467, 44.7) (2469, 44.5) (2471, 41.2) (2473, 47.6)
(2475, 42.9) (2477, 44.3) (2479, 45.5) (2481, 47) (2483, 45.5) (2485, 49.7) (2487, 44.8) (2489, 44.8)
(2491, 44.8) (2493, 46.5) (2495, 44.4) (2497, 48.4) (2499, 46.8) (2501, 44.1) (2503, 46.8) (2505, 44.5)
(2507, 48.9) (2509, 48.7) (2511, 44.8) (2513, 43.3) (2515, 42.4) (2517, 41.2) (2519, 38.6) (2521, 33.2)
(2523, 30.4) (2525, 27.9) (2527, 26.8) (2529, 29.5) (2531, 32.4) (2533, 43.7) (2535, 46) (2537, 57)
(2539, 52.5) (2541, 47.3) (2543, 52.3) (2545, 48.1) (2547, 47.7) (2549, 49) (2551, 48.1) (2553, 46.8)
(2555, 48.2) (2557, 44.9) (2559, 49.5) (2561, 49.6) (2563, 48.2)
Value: 44.9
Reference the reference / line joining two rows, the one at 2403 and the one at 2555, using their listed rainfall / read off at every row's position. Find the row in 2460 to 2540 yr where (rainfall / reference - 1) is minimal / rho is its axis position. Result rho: 2527 yr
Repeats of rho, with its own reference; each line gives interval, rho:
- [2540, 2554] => 2553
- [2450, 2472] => 2471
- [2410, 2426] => 2413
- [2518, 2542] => 2527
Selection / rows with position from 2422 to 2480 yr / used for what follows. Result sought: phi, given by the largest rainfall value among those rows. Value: 48.9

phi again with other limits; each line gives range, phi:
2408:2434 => 48.7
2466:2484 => 47.6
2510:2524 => 44.8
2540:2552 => 52.3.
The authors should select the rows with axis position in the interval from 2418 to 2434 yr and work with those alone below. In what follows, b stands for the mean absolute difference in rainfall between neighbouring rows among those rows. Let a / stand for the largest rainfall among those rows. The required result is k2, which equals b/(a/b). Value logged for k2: 0.05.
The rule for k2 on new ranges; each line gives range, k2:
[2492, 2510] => 0.13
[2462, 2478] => 0.14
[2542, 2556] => 0.05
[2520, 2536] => 0.29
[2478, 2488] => 0.18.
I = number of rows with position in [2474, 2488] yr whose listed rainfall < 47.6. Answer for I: 6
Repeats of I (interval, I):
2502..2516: 5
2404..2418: 6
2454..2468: 7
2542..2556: 1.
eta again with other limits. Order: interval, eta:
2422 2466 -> 45.2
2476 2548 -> 44.8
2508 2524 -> 41.8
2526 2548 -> 47.3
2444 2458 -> 43.7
